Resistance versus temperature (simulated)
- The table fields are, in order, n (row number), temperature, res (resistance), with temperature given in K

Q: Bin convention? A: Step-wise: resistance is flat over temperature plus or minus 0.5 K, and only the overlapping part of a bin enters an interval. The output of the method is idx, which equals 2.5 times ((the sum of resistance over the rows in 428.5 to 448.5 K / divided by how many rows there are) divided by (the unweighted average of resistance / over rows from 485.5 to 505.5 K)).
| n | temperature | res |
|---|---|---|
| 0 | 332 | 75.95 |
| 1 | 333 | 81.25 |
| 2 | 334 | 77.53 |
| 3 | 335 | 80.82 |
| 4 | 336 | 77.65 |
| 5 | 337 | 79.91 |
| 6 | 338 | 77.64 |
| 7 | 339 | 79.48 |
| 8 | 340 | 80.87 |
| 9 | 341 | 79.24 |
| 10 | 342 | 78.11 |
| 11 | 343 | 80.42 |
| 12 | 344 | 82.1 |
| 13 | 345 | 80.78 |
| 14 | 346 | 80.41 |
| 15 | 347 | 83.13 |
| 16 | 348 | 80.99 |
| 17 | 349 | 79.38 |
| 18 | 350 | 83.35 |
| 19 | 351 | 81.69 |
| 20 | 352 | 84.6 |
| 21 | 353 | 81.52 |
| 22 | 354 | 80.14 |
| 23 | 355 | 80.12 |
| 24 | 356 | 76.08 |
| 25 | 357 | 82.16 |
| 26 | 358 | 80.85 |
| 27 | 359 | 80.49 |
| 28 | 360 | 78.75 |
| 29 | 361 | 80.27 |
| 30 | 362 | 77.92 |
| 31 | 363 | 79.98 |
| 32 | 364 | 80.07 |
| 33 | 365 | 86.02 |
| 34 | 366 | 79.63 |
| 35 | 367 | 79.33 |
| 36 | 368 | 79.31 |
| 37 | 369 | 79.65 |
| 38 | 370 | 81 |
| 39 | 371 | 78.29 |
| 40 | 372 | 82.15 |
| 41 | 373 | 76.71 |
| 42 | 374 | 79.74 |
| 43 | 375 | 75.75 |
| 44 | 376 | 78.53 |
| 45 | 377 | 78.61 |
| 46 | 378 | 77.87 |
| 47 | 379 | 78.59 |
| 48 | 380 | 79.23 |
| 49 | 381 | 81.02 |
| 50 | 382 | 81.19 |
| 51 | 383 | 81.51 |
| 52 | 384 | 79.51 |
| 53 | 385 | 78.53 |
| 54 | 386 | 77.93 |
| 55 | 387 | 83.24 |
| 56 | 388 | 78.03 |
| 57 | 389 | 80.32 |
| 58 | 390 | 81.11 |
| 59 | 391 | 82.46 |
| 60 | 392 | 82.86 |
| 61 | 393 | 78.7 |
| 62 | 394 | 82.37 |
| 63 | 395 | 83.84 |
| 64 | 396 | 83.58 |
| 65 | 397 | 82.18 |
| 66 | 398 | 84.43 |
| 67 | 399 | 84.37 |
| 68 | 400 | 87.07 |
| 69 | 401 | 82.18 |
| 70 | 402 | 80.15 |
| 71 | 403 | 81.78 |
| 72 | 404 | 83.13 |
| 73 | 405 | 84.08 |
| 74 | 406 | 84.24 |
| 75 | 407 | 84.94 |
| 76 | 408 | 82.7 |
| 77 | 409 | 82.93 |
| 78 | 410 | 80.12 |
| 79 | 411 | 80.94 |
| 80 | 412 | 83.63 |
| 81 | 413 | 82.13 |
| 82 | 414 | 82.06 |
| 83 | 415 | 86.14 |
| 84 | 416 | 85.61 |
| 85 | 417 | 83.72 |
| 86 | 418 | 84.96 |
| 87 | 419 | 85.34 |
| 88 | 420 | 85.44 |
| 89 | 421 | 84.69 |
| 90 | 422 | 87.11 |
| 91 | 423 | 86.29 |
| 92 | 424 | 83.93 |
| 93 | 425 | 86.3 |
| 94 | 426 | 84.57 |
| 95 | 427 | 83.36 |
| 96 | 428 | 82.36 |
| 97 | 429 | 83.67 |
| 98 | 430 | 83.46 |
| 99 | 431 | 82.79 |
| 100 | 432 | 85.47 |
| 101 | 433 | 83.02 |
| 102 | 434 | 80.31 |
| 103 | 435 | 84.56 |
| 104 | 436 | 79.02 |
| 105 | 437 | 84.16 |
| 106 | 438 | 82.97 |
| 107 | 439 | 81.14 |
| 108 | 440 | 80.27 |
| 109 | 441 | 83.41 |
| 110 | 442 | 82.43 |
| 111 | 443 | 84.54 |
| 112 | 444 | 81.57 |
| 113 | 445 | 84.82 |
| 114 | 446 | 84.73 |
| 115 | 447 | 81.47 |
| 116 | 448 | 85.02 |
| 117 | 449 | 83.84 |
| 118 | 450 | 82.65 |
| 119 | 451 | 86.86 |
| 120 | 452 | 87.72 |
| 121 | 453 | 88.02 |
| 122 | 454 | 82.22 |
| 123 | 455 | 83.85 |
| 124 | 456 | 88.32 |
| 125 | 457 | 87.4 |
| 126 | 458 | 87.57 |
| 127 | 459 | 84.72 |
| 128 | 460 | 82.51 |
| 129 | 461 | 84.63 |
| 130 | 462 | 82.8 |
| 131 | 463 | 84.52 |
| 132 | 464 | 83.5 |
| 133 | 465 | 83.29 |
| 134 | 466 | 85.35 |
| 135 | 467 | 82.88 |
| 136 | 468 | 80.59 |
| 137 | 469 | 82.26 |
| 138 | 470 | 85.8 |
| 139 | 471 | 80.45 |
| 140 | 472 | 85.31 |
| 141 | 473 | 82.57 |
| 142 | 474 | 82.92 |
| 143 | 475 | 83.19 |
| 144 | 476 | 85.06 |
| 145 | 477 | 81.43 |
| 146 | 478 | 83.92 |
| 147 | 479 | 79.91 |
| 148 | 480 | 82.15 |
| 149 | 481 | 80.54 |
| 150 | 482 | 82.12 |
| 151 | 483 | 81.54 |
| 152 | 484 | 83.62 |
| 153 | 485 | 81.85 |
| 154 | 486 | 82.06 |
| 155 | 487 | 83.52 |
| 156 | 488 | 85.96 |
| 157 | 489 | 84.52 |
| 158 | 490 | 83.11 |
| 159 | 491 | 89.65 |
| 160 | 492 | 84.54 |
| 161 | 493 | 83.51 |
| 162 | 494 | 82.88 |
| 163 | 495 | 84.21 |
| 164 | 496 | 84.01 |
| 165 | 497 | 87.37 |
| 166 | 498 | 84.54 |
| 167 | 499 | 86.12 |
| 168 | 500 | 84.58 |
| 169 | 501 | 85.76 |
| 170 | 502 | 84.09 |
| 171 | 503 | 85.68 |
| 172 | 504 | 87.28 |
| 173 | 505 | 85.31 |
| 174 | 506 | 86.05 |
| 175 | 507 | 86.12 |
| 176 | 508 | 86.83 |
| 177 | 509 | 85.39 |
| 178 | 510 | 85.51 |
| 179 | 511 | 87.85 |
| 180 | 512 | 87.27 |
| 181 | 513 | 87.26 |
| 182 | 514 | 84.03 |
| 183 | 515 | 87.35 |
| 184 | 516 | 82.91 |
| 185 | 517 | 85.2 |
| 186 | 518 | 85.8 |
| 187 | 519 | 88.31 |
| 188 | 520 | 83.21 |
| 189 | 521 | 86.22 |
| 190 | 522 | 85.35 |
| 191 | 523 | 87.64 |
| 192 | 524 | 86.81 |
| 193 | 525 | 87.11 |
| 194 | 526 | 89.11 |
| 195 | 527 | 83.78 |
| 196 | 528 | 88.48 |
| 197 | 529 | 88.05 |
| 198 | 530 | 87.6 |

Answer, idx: 2.44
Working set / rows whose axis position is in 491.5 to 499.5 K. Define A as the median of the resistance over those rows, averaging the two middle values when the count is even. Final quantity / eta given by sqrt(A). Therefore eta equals 9.19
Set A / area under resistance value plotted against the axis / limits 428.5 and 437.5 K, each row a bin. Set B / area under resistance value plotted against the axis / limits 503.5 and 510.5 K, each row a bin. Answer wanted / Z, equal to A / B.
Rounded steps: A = 746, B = 602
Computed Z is 1.24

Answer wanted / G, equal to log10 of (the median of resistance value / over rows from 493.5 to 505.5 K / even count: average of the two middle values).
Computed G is 1.93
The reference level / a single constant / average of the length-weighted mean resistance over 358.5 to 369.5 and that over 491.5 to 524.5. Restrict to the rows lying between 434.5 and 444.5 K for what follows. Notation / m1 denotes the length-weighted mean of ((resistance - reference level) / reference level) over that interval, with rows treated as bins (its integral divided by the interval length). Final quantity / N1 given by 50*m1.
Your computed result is -0.3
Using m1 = -0.006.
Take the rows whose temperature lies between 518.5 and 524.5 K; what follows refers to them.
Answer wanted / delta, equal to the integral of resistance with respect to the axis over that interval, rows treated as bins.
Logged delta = 518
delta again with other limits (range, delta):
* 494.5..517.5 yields 1971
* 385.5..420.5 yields 2899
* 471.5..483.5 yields 991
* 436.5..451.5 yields 1250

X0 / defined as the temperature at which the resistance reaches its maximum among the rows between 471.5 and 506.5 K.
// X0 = 491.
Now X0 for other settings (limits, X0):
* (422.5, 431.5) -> 425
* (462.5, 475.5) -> 470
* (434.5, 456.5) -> 456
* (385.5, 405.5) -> 400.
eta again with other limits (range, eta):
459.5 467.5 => 9.13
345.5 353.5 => 9.03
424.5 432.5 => 9.14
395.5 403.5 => 9.10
